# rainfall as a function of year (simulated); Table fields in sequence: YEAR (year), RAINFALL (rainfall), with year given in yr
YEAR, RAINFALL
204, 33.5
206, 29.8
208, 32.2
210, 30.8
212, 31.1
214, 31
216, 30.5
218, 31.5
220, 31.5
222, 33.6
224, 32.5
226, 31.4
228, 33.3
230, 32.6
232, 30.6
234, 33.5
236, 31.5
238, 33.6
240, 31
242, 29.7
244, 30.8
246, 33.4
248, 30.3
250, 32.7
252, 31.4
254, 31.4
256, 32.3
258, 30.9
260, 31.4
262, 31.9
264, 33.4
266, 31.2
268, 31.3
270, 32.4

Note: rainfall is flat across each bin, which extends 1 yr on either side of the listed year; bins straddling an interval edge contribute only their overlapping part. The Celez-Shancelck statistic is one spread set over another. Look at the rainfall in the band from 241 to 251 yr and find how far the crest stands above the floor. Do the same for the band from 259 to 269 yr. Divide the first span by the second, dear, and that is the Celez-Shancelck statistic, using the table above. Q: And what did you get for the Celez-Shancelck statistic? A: 1.7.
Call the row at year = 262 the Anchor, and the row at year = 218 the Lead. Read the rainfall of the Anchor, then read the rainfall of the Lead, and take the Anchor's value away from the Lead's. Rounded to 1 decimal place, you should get -0.4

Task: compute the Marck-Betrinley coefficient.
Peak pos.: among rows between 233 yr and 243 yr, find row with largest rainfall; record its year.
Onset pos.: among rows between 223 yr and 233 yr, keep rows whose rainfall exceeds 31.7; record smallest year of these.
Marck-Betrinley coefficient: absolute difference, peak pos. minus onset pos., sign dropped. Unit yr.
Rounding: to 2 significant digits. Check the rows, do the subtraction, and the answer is 14 yr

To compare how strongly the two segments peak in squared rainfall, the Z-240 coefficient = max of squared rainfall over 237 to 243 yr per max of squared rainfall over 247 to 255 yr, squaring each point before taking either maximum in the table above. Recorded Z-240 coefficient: 1.06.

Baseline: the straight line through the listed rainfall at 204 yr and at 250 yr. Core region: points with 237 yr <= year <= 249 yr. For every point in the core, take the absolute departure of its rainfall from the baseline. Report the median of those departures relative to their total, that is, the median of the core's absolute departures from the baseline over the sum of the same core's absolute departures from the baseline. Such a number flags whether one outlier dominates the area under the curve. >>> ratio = 0.180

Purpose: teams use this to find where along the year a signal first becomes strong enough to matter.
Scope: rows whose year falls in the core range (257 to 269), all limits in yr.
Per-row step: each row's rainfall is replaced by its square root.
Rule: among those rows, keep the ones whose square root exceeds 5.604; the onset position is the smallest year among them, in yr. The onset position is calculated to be 262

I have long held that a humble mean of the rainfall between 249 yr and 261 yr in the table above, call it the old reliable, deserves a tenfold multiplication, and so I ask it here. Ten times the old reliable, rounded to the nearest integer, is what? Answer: 317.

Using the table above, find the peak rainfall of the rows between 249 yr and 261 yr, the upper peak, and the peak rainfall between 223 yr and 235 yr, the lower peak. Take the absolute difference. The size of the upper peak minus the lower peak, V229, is 0.80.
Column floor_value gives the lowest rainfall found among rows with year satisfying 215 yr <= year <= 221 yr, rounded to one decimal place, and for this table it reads 30.5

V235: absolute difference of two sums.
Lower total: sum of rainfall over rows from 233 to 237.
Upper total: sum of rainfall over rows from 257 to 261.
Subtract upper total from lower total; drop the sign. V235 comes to 2.7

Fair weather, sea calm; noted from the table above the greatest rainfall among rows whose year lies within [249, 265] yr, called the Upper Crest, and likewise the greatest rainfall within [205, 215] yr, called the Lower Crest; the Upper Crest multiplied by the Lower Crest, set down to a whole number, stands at 1075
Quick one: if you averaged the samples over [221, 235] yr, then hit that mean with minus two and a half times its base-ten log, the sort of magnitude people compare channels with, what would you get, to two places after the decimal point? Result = -3.78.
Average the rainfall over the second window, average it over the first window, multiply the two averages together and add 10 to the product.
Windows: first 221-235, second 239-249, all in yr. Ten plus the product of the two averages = 1019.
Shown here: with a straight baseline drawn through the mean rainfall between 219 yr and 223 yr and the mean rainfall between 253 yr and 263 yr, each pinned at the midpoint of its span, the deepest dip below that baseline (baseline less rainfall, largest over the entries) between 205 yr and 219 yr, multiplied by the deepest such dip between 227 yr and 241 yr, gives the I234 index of 5.2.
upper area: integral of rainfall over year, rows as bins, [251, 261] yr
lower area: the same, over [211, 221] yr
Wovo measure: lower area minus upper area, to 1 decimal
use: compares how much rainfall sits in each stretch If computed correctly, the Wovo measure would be -3.6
